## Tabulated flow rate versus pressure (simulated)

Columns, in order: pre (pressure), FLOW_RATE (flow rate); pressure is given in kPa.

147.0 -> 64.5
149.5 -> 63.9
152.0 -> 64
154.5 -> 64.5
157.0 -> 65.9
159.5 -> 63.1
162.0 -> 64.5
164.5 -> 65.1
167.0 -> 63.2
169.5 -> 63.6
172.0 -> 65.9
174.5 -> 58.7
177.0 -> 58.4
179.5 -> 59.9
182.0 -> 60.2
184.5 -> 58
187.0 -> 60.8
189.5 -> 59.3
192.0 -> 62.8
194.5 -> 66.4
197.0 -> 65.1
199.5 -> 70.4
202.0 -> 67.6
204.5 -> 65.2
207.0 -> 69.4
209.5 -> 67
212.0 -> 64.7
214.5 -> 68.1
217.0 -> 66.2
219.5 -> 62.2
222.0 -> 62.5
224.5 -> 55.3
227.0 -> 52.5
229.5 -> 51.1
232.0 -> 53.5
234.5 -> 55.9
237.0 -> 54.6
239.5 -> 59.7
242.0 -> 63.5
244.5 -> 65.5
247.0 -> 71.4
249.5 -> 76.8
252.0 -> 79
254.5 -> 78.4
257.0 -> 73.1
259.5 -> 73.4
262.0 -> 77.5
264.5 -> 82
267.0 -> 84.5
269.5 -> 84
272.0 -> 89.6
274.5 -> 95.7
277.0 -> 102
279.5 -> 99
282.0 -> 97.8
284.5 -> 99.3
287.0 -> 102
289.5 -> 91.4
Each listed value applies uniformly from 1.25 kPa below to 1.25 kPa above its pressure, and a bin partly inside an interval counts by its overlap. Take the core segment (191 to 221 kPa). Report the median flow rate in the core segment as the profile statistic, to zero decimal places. 66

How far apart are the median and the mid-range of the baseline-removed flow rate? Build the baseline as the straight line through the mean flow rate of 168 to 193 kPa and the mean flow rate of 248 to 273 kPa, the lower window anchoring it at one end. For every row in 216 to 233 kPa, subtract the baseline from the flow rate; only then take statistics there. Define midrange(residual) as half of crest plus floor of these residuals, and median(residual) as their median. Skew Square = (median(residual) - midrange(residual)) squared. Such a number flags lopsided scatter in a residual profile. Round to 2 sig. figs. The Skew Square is 13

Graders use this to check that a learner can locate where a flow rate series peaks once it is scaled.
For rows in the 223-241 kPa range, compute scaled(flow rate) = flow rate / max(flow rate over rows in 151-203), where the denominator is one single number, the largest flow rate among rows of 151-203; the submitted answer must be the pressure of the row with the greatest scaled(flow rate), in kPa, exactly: 239.5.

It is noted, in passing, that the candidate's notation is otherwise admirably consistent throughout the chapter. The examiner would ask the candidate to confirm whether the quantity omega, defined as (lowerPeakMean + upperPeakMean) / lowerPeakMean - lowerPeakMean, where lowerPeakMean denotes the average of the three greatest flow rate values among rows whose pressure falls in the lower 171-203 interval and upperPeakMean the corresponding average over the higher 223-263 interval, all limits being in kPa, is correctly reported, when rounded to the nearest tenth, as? -66.0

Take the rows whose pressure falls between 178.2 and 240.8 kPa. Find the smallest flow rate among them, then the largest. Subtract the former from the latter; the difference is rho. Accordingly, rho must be 19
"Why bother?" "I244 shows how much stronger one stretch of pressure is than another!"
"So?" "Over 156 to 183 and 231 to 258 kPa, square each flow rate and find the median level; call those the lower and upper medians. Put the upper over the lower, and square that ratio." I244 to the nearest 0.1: 1.2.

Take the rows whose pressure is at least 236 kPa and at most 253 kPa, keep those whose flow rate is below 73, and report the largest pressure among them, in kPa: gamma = 247.0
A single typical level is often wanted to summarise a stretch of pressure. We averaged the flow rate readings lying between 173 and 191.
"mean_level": 59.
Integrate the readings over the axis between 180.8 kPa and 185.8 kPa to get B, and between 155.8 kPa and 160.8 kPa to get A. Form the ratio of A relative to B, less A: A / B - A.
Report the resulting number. -321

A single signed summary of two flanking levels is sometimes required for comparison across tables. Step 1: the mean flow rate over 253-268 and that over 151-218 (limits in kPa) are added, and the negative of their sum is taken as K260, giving -142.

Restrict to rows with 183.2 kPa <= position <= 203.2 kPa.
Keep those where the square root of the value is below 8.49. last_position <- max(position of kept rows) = 202.0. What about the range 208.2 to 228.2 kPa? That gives 227.0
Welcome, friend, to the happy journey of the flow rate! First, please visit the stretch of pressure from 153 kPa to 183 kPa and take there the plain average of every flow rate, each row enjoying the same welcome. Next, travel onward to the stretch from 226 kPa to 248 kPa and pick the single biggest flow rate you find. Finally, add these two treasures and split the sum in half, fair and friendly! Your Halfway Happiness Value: 67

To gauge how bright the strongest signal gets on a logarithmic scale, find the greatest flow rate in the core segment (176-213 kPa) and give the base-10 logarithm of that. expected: 1.85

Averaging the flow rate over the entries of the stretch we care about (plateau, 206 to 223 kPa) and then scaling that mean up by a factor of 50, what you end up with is 3286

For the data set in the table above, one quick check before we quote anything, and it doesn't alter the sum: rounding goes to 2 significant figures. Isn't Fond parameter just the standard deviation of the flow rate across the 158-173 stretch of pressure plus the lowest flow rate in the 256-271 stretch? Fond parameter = 74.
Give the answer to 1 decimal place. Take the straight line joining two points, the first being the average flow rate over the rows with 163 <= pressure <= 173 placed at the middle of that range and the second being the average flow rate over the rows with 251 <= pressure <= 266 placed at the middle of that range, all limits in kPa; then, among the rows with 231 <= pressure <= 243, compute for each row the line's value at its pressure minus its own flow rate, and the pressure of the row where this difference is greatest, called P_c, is 232.0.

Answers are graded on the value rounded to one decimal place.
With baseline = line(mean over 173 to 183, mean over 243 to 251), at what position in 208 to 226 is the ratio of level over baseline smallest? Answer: 224.5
